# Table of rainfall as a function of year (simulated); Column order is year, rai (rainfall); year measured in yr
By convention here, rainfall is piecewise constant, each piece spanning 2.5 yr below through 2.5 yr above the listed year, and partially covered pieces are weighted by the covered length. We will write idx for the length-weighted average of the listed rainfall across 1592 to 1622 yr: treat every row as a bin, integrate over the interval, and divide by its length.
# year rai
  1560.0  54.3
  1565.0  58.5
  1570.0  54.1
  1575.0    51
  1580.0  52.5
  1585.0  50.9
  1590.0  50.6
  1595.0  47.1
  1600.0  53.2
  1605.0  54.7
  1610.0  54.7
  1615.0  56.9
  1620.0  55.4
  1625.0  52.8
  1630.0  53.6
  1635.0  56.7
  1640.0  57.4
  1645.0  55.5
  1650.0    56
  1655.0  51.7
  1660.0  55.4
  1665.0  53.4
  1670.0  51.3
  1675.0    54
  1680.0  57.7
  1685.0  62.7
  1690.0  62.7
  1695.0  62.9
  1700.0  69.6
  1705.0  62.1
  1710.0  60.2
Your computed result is 53.6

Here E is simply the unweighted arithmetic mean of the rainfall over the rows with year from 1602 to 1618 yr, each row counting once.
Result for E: 55.4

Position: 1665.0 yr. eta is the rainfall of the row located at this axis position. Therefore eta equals 53.4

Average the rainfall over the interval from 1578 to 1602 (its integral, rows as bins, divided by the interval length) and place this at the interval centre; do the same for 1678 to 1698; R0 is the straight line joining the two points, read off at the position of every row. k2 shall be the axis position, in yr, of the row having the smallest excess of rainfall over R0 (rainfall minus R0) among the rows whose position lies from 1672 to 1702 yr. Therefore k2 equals 1675.0 yr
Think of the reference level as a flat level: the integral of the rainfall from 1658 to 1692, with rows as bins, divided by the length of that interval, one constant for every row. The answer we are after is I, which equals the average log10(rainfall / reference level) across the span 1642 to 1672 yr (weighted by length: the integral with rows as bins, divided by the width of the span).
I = -0.021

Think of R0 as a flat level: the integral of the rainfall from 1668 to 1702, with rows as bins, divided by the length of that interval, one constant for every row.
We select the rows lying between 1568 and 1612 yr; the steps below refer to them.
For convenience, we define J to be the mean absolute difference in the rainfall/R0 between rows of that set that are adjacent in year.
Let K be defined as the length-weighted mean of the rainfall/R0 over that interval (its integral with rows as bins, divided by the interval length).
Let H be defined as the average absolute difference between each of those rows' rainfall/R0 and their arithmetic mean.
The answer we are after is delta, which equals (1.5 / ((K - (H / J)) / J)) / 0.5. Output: -5.8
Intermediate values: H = 0.032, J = 0.037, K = 0.866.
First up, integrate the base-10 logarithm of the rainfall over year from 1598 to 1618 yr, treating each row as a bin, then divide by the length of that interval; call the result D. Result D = 1.74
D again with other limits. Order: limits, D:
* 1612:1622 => 1.75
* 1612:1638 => 1.74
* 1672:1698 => 1.78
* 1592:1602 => 1.70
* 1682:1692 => 1.80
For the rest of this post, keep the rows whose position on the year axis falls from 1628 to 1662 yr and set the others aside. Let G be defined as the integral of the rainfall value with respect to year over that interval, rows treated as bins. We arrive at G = 1877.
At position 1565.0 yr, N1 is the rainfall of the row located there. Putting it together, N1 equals 58.5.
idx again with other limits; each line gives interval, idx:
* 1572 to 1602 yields 50.9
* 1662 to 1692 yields 56.8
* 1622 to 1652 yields 55.3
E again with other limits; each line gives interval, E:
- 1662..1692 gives 57.0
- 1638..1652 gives 56.3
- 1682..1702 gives 64.5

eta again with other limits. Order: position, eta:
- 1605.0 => 54.7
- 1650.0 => 56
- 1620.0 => 55.4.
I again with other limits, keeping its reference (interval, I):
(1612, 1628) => -0.013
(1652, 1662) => -0.025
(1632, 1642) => 0.001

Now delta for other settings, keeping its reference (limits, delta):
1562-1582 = 1.1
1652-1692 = -0.3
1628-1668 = 0.5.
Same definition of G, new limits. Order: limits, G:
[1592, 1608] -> 828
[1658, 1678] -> 1072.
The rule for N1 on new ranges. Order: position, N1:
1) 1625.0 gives 52.8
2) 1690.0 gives 62.7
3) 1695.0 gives 62.9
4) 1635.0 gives 56.7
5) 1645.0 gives 55.5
